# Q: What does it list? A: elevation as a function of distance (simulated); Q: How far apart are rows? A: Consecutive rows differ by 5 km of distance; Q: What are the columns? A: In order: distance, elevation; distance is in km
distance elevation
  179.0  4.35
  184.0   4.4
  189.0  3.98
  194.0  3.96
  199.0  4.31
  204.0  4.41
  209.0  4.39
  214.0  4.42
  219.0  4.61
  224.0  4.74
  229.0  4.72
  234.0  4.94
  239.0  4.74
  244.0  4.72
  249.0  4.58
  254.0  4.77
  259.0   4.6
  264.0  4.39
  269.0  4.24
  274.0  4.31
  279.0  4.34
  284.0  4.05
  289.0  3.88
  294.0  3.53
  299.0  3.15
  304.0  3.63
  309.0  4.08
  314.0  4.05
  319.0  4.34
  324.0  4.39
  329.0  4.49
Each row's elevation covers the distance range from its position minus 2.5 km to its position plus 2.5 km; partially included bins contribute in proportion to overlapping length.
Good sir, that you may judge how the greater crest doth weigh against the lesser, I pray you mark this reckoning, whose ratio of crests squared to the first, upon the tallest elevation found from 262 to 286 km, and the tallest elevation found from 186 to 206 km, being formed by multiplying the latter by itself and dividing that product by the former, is 4.4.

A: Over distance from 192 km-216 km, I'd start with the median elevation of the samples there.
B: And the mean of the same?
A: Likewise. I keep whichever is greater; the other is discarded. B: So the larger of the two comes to 4.39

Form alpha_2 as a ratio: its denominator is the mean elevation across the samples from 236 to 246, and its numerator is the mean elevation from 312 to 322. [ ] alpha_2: 0.89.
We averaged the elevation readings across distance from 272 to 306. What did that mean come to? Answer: 3.84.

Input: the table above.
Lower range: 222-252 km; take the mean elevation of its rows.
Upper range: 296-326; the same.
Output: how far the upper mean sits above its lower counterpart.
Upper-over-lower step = -0.8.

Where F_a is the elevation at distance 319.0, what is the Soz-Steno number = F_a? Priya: 4.34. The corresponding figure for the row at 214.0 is 4.42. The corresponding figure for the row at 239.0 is 4.74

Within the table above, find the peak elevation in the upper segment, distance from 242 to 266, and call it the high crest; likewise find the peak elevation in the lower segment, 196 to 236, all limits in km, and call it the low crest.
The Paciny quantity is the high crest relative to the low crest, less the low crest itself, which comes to -3.97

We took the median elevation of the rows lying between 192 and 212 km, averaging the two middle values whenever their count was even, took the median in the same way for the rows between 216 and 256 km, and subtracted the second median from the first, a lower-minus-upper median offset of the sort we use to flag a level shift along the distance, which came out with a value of -0.38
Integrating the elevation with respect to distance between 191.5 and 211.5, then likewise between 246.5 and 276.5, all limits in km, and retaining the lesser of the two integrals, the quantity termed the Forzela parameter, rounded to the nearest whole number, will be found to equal 85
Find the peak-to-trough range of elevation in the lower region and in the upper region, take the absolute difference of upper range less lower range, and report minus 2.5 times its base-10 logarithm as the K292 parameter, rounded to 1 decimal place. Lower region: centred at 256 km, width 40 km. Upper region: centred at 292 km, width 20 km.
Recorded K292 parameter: 1.1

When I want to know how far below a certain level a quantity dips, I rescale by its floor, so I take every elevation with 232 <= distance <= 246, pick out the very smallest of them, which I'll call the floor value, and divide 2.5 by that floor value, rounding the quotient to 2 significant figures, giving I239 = 0.53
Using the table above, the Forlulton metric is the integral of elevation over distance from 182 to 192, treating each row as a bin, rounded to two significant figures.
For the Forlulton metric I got 42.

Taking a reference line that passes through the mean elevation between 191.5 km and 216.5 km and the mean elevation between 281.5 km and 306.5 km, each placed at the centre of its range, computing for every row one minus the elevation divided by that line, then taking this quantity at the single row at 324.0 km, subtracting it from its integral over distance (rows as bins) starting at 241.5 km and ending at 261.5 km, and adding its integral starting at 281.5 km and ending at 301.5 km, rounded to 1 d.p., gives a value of -3.2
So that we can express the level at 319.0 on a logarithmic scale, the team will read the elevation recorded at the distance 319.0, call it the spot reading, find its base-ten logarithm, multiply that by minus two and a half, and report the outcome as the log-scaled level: -1.59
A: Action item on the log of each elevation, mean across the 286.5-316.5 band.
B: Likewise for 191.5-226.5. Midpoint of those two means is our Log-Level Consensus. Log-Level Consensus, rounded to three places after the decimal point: 0.606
